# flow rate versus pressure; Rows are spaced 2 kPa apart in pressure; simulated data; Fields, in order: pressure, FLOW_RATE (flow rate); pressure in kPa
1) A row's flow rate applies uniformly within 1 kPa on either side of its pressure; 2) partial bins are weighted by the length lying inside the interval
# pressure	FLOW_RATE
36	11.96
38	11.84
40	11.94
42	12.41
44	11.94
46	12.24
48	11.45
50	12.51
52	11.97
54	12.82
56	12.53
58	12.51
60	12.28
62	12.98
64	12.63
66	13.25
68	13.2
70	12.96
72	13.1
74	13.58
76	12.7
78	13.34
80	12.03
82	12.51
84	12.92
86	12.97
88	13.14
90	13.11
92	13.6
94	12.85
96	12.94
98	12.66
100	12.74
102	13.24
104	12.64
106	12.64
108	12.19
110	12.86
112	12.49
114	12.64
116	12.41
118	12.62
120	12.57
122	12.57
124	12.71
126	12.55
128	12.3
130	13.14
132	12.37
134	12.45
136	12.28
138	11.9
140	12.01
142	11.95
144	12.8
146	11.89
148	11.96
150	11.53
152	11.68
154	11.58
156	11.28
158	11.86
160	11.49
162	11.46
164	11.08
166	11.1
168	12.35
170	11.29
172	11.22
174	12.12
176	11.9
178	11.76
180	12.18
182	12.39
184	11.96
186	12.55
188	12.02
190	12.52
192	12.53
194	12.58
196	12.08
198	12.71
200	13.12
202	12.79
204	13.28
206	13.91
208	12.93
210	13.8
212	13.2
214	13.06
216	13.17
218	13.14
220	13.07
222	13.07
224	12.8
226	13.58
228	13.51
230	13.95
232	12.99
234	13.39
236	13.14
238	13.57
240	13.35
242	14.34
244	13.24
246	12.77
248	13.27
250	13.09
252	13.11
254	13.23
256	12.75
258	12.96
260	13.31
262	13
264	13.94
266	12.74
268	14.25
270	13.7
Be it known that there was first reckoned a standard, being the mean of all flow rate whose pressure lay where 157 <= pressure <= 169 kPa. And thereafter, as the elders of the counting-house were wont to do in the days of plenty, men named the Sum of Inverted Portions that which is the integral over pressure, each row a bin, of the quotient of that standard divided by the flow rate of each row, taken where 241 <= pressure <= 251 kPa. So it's 8.7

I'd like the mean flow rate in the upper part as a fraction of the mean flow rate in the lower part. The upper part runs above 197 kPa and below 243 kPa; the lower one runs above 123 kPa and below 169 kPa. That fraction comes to 1.11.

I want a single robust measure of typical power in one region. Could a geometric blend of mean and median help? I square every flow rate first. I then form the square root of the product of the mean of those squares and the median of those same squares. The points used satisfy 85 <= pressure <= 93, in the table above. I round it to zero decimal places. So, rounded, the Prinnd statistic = 173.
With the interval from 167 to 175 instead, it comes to 138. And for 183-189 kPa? 146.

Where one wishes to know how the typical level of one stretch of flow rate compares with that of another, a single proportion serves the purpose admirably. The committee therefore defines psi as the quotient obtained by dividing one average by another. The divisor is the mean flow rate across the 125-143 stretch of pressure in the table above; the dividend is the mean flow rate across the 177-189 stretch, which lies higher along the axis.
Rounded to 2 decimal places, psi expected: 0.99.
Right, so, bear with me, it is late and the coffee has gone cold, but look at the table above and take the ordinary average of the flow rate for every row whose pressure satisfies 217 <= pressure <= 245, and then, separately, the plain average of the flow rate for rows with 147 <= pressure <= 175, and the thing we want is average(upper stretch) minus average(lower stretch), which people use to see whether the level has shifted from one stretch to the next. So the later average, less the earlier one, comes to 1.8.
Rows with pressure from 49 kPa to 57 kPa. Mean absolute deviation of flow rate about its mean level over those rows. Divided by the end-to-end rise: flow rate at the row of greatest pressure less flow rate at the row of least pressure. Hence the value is 12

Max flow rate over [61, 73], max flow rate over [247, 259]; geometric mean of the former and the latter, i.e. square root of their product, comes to 13.3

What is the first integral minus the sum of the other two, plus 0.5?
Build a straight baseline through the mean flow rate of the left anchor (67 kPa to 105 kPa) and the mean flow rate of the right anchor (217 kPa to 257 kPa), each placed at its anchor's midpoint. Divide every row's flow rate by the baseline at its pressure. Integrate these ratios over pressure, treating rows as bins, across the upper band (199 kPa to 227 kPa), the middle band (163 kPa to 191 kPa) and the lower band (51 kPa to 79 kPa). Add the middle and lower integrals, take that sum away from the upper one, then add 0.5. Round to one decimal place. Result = -24.7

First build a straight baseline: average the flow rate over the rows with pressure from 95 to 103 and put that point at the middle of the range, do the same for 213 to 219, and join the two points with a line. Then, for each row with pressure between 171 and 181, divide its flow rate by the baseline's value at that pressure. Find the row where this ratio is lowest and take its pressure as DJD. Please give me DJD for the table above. 172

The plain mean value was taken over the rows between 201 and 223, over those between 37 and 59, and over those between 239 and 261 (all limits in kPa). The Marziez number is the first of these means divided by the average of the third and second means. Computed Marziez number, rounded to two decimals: 1.04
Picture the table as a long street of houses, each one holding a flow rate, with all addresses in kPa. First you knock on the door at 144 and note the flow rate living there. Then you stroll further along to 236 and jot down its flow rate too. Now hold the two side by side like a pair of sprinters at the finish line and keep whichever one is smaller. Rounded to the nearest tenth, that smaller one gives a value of 12.8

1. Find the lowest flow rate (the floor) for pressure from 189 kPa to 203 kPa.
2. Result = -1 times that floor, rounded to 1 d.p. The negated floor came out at -12.1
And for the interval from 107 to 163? -11.3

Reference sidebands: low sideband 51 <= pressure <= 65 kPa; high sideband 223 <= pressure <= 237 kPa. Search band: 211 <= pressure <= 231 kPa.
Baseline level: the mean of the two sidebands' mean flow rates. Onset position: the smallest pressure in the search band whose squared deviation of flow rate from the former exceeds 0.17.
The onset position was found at 226 kPa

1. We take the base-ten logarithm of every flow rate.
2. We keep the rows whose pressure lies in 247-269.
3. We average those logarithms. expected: 1.12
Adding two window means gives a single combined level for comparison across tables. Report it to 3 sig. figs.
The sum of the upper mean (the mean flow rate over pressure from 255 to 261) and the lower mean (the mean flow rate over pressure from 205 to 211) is 26.6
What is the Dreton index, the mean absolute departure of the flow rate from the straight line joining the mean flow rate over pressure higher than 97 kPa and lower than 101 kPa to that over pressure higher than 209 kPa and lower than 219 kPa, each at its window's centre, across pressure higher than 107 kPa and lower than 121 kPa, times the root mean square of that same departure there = 0.1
